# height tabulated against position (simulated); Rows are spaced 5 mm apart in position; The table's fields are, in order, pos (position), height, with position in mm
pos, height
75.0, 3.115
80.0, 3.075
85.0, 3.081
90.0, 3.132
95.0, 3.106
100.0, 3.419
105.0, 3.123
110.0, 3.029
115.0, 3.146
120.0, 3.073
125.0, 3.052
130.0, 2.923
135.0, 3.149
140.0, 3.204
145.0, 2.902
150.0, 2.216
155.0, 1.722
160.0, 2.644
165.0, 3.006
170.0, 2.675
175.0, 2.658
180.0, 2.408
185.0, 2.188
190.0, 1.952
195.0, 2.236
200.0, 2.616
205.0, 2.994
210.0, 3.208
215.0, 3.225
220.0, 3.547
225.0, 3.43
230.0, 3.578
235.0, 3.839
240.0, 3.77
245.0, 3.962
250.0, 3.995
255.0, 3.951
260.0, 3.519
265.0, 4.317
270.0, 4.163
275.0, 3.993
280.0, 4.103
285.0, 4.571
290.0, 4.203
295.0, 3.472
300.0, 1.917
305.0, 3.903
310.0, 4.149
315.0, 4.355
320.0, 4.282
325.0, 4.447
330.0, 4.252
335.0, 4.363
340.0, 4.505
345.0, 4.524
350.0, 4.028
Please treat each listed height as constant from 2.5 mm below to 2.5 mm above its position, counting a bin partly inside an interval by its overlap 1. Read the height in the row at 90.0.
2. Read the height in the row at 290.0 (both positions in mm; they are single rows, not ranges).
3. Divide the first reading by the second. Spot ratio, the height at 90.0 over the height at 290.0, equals 0.75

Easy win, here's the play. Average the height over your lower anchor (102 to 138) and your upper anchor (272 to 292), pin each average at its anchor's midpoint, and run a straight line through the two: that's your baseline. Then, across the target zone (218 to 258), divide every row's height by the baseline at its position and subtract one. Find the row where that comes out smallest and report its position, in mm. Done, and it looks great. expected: 225.0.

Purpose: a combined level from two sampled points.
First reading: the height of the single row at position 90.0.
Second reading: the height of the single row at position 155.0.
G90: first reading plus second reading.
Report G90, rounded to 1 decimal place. 4.9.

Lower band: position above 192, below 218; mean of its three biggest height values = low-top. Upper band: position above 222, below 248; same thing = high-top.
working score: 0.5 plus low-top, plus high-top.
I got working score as 7.50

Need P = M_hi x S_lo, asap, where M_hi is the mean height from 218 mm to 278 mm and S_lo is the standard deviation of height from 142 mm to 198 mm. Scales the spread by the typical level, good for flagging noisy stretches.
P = 1.5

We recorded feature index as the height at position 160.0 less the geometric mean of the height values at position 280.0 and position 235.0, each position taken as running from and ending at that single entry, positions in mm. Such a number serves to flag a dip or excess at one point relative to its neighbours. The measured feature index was -1.3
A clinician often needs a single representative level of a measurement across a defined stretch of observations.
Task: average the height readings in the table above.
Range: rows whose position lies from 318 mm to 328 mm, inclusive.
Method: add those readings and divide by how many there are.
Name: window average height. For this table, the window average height 4.36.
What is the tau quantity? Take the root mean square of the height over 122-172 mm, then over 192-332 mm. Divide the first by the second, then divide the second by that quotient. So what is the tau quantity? 5.10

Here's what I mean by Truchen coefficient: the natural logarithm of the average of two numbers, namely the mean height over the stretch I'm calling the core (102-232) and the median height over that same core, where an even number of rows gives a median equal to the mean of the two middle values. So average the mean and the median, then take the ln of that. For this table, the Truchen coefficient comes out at 1.07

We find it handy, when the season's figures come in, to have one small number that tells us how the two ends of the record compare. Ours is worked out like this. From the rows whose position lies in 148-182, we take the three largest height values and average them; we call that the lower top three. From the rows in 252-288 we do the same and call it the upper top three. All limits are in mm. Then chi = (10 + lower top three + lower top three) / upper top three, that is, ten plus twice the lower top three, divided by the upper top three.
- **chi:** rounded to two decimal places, 3.58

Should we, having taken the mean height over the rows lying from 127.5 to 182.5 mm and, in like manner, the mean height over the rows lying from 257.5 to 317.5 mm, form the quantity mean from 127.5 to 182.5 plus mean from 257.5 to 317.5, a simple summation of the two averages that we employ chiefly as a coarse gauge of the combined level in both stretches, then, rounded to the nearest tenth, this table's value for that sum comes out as 6.6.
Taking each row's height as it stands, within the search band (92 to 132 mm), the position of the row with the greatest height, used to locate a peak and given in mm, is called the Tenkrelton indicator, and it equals 100.0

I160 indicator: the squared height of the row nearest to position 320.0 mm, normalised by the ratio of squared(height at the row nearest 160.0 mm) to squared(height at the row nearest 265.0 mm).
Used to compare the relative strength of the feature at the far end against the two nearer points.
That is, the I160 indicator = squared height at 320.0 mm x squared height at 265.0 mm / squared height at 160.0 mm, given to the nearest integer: 49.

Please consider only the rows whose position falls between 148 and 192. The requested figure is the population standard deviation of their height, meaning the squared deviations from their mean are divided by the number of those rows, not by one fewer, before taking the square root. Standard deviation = 0.4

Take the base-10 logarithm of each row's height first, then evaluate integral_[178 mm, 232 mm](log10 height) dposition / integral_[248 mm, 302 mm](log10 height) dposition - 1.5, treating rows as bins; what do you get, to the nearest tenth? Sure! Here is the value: -0.7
